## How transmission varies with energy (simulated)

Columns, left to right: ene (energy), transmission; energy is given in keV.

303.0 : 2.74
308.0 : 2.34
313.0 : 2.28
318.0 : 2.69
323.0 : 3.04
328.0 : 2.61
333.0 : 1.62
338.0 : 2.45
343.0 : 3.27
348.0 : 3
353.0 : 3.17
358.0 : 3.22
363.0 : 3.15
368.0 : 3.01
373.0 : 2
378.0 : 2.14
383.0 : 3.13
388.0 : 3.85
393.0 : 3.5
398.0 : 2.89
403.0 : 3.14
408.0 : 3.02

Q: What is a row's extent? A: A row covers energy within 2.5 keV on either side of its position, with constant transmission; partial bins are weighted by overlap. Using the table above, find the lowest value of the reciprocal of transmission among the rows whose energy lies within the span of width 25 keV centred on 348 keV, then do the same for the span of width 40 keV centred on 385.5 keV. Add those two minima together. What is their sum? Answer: 0.566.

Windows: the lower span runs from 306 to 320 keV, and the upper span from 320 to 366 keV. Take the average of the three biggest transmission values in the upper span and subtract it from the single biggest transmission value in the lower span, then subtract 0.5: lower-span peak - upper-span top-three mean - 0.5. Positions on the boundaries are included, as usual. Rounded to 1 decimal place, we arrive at -1.0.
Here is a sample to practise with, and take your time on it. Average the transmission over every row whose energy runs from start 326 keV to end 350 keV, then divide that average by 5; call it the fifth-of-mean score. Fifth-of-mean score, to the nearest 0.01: 0.52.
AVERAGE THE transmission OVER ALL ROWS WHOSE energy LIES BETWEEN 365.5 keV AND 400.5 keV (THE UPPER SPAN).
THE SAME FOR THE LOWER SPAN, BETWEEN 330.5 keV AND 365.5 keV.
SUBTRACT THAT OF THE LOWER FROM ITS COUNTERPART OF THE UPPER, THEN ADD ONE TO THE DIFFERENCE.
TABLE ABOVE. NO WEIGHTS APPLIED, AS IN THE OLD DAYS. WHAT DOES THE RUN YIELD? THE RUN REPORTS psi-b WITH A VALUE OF 1.1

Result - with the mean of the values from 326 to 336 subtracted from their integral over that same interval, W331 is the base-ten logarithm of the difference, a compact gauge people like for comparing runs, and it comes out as 1.28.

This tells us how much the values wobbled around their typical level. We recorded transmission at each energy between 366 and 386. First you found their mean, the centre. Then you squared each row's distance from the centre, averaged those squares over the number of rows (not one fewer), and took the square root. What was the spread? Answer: 0.504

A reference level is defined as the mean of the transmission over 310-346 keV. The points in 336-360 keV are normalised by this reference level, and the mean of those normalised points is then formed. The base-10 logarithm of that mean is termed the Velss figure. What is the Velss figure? 0.07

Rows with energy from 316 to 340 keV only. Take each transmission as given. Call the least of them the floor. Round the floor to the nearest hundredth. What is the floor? 1.62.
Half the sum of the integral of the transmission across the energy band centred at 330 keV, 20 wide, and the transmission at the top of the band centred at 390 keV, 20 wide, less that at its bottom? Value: 24.2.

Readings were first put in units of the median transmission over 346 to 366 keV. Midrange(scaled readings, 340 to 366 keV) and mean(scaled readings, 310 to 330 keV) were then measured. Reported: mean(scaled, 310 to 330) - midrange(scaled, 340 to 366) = -0.15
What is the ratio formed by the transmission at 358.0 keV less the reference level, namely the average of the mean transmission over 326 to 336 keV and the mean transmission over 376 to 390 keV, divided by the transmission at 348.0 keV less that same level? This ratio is 1.5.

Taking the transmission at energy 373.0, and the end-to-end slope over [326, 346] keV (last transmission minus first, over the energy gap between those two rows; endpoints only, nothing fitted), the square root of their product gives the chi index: 0.297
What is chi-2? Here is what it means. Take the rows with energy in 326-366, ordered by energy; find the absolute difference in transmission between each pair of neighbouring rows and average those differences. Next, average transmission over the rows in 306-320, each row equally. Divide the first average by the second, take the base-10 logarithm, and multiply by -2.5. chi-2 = 1.8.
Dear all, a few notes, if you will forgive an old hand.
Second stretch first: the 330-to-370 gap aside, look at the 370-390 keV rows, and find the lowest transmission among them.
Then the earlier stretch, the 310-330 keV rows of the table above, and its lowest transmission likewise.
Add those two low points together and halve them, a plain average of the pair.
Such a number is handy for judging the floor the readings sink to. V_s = 2.14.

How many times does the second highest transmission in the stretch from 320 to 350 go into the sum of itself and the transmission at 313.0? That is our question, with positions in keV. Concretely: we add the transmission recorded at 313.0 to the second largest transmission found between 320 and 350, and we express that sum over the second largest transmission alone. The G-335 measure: 1.750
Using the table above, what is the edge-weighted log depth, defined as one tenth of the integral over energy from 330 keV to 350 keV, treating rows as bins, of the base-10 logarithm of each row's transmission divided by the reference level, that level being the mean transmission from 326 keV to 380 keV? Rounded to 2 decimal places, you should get -0.07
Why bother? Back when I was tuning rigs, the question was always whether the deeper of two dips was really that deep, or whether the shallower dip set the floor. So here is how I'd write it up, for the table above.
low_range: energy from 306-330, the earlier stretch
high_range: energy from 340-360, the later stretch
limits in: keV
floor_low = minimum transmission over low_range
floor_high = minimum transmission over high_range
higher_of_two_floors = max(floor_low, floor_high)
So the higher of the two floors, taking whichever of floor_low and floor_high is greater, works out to 3.00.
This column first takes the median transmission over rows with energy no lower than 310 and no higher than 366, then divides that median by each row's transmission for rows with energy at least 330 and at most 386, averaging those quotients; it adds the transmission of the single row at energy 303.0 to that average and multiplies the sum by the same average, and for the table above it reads 4.5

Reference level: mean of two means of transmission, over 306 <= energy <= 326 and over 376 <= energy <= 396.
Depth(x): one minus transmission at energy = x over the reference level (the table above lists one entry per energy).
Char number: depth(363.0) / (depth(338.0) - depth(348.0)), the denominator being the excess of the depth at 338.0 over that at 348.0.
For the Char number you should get -0.5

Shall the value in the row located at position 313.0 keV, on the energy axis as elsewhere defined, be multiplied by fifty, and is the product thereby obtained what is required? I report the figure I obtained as 114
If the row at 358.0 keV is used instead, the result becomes 161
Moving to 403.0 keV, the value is 157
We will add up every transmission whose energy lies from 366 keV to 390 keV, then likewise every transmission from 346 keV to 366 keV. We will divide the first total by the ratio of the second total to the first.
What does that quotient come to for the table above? 15.9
